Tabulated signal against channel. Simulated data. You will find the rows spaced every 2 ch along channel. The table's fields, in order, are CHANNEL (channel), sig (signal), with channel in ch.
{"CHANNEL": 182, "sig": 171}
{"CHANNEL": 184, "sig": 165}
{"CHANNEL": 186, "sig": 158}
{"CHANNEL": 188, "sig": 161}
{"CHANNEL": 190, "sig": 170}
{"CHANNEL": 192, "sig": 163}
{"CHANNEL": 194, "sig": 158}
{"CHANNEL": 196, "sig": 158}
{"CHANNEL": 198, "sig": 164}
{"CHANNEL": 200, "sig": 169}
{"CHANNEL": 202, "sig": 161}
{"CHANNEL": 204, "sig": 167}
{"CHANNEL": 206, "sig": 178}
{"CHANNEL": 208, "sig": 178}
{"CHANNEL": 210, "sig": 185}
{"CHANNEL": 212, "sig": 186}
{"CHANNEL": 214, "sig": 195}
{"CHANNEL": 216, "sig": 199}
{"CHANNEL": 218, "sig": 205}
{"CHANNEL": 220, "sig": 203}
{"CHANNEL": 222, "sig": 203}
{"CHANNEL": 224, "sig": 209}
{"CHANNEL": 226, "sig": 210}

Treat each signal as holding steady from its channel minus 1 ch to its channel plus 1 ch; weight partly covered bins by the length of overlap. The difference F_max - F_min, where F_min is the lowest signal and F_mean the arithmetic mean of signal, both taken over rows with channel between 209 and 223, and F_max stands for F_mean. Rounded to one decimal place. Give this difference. 11.6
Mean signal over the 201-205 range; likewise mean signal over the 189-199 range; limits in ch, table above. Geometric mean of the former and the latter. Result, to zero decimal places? 163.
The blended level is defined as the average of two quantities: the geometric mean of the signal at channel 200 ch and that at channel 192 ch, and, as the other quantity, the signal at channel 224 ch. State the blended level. 187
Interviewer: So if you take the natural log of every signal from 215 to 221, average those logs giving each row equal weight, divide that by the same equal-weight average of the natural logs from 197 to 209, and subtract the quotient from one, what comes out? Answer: -0.035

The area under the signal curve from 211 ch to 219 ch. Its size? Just 1570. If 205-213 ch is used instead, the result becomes 1454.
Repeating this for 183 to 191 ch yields 1308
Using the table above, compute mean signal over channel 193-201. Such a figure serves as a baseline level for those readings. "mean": 162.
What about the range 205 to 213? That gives 182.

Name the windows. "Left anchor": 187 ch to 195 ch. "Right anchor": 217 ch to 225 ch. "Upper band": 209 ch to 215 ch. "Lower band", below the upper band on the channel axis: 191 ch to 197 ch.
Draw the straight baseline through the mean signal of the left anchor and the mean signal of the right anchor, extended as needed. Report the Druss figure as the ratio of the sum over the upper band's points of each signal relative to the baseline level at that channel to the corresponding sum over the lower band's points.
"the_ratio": 1.03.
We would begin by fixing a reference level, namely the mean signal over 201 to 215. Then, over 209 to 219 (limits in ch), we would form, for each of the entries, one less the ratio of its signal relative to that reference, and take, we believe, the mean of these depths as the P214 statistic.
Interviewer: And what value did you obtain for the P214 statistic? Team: -0.09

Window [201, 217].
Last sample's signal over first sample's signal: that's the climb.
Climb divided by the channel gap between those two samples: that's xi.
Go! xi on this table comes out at 2.7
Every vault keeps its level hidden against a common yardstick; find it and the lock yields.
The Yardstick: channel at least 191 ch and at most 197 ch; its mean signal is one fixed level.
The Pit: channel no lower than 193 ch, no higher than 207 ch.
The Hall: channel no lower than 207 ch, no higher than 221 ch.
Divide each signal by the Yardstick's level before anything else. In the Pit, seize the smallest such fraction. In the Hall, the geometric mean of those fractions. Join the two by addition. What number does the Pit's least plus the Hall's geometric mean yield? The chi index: 2.20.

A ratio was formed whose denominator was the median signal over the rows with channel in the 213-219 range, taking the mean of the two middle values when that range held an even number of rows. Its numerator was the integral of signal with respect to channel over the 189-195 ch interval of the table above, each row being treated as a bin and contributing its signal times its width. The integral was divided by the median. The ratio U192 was 4.93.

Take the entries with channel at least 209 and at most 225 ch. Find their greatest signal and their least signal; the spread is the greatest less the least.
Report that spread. 24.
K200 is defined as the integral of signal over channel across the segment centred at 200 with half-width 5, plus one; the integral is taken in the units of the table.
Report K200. 1639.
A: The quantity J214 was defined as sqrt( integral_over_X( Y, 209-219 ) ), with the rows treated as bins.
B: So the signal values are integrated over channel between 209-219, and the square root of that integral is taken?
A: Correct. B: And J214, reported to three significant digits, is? 44.0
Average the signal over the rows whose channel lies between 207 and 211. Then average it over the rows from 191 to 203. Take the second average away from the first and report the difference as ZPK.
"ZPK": 19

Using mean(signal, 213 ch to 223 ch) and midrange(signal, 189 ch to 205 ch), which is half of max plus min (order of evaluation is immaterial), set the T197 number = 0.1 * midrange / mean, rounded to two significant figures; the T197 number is 0.082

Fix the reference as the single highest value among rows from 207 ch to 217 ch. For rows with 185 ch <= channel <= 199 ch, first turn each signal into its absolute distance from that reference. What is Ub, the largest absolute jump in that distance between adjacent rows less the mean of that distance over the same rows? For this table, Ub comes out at -28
